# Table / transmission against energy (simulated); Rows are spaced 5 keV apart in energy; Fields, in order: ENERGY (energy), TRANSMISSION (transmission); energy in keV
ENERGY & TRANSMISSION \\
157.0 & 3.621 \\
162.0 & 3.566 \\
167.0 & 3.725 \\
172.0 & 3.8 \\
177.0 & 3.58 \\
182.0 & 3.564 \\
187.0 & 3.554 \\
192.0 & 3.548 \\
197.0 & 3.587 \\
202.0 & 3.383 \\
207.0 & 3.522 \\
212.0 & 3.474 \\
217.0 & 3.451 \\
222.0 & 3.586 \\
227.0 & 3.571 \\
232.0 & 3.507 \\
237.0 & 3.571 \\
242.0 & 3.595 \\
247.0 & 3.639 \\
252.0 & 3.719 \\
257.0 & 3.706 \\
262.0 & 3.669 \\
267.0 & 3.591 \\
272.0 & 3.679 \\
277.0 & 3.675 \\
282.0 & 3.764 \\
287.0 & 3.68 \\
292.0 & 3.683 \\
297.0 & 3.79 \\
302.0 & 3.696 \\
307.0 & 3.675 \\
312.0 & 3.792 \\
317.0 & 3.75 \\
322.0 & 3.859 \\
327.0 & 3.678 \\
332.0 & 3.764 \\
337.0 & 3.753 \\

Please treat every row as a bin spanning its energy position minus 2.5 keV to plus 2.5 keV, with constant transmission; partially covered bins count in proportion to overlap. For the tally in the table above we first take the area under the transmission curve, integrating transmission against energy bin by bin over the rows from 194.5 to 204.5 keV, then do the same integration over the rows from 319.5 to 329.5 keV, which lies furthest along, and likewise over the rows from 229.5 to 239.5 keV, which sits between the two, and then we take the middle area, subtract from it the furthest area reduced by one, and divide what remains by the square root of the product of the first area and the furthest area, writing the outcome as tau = -0.036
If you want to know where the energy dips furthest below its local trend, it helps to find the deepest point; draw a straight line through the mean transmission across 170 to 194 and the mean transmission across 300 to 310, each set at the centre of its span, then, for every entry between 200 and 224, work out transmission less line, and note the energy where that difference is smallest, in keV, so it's 202.0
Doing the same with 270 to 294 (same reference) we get 292.0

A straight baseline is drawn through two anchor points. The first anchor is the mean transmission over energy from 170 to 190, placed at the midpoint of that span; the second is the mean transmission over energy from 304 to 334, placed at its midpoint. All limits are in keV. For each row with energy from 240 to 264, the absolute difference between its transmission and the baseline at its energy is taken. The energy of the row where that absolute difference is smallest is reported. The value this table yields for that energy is 257.0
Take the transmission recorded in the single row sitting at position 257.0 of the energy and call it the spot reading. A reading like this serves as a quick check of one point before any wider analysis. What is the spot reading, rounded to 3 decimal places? 3.706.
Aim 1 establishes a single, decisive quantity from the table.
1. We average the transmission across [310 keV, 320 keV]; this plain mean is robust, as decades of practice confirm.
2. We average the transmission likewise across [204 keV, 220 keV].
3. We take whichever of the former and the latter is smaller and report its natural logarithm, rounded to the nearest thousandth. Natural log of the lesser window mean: 1.248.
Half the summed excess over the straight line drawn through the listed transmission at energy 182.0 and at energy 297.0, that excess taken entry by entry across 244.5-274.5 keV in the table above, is -0.15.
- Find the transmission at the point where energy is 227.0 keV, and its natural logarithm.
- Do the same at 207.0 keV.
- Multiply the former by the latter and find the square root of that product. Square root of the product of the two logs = 1.27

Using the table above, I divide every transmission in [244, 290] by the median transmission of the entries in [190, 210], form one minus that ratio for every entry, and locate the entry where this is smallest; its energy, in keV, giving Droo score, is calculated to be 282.0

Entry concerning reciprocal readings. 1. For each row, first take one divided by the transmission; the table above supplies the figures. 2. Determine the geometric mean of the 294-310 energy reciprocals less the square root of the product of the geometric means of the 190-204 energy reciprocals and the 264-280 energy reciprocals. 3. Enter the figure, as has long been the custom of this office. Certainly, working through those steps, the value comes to -0.0108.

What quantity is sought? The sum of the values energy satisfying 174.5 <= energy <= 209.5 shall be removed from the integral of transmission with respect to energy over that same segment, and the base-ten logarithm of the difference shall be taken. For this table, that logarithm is 2.00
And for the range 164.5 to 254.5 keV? 2.41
